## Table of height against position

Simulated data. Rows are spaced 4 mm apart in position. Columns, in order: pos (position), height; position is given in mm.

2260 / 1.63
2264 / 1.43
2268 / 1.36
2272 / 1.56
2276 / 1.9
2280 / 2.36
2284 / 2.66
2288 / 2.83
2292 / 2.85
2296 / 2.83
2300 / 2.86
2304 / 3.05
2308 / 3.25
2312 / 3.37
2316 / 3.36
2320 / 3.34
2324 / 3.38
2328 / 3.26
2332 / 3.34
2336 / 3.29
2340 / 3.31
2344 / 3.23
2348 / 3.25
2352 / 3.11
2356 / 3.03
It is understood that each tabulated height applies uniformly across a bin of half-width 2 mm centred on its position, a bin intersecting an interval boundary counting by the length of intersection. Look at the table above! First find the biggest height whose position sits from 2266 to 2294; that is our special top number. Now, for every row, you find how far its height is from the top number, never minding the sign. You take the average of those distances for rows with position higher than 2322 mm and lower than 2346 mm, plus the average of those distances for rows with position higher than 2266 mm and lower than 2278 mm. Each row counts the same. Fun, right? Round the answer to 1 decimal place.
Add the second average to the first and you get 1.7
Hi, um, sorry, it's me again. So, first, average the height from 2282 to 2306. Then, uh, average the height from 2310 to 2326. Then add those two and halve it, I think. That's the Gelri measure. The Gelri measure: 3.1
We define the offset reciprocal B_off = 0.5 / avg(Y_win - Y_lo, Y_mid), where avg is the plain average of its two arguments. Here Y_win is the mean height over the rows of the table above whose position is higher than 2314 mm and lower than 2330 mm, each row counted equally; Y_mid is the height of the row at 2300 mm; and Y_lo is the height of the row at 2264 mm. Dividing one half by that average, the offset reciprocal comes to 0.210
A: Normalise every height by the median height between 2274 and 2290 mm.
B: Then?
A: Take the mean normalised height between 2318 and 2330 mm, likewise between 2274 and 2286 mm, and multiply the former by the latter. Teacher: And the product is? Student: 1.2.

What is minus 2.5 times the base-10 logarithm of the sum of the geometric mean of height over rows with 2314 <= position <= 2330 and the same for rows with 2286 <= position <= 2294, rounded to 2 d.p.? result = -1.98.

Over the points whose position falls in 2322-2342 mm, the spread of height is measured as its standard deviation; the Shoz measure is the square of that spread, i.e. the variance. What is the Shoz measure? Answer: 0.002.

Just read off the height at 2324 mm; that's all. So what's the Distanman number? 3.38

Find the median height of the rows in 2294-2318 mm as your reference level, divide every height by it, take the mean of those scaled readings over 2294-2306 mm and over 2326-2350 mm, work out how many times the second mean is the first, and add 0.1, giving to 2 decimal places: 1.23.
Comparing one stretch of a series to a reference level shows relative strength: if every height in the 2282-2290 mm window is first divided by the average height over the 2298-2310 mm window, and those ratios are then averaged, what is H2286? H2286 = 0.90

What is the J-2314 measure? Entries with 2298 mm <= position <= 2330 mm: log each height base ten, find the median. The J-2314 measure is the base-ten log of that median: -0.285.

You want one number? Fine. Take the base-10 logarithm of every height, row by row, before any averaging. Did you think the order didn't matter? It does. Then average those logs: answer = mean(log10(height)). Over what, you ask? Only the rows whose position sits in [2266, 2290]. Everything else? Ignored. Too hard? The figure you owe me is 0.31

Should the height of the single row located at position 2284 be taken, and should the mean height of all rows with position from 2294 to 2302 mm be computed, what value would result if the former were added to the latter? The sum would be 5.5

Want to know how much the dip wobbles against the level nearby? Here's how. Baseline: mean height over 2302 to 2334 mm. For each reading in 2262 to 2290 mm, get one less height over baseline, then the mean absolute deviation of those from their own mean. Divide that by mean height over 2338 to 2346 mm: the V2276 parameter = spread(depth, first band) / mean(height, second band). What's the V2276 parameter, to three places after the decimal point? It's 0.048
